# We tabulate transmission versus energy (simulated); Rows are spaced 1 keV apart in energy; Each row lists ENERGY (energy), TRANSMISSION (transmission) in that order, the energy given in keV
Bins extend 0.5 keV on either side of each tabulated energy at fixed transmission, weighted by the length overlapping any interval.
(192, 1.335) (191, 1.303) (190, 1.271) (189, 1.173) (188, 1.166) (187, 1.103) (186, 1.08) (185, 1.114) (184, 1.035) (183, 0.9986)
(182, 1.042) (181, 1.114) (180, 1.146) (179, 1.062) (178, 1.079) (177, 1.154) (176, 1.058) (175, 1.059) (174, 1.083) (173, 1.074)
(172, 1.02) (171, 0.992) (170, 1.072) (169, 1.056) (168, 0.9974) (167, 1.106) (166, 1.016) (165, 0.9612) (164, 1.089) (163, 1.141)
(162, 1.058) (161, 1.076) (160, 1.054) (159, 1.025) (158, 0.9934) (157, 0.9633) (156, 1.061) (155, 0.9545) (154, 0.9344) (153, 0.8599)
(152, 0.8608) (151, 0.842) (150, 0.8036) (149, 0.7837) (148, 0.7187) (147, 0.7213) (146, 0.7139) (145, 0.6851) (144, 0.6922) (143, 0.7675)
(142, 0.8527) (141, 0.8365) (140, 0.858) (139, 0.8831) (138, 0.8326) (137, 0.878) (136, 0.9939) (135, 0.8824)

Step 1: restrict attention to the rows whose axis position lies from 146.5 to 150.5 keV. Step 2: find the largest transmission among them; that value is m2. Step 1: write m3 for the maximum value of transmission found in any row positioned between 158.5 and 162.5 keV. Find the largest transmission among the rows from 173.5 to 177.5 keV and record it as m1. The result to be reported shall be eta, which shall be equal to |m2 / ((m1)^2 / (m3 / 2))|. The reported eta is 0.32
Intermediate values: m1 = 1.154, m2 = 0.8036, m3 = 1.076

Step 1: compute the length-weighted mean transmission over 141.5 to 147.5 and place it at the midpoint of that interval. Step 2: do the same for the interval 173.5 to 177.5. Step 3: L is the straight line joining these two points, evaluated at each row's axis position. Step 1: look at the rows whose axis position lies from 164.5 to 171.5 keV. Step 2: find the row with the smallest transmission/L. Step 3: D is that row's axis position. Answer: 171 keV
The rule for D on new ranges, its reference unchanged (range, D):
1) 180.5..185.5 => 183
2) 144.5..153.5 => 145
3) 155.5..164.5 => 157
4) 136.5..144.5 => 144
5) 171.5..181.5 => 179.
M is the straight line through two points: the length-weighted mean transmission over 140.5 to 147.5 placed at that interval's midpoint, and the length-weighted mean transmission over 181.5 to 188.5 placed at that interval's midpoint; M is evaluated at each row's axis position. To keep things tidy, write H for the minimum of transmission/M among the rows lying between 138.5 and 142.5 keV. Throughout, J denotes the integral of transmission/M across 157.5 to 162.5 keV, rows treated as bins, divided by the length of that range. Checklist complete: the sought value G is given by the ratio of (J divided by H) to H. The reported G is 0.90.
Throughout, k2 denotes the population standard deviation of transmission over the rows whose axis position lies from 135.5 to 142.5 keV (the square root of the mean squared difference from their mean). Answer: 0.051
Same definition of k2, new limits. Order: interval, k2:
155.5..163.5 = 0.051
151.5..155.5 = 0.043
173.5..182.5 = 0.038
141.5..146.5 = 0.062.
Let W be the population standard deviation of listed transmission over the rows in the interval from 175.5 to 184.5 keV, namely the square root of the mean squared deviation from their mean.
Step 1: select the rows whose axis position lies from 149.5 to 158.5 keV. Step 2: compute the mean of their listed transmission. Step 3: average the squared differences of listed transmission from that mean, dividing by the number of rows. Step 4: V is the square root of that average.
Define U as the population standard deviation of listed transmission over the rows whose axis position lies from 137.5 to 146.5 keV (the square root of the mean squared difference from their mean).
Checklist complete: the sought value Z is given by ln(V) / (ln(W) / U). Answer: 0.062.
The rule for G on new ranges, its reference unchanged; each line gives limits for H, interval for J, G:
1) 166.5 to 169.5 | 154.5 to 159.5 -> 1.04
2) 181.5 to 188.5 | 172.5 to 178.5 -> 1.22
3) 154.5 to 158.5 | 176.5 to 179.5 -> 0.85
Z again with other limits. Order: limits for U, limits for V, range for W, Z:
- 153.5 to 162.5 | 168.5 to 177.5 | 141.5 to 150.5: 0.054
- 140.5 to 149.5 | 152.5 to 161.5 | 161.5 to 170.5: 0.053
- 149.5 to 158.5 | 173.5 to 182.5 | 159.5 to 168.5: 0.087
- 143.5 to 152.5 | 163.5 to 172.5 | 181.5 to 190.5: 0.076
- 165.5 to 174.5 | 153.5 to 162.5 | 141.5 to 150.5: 0.039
